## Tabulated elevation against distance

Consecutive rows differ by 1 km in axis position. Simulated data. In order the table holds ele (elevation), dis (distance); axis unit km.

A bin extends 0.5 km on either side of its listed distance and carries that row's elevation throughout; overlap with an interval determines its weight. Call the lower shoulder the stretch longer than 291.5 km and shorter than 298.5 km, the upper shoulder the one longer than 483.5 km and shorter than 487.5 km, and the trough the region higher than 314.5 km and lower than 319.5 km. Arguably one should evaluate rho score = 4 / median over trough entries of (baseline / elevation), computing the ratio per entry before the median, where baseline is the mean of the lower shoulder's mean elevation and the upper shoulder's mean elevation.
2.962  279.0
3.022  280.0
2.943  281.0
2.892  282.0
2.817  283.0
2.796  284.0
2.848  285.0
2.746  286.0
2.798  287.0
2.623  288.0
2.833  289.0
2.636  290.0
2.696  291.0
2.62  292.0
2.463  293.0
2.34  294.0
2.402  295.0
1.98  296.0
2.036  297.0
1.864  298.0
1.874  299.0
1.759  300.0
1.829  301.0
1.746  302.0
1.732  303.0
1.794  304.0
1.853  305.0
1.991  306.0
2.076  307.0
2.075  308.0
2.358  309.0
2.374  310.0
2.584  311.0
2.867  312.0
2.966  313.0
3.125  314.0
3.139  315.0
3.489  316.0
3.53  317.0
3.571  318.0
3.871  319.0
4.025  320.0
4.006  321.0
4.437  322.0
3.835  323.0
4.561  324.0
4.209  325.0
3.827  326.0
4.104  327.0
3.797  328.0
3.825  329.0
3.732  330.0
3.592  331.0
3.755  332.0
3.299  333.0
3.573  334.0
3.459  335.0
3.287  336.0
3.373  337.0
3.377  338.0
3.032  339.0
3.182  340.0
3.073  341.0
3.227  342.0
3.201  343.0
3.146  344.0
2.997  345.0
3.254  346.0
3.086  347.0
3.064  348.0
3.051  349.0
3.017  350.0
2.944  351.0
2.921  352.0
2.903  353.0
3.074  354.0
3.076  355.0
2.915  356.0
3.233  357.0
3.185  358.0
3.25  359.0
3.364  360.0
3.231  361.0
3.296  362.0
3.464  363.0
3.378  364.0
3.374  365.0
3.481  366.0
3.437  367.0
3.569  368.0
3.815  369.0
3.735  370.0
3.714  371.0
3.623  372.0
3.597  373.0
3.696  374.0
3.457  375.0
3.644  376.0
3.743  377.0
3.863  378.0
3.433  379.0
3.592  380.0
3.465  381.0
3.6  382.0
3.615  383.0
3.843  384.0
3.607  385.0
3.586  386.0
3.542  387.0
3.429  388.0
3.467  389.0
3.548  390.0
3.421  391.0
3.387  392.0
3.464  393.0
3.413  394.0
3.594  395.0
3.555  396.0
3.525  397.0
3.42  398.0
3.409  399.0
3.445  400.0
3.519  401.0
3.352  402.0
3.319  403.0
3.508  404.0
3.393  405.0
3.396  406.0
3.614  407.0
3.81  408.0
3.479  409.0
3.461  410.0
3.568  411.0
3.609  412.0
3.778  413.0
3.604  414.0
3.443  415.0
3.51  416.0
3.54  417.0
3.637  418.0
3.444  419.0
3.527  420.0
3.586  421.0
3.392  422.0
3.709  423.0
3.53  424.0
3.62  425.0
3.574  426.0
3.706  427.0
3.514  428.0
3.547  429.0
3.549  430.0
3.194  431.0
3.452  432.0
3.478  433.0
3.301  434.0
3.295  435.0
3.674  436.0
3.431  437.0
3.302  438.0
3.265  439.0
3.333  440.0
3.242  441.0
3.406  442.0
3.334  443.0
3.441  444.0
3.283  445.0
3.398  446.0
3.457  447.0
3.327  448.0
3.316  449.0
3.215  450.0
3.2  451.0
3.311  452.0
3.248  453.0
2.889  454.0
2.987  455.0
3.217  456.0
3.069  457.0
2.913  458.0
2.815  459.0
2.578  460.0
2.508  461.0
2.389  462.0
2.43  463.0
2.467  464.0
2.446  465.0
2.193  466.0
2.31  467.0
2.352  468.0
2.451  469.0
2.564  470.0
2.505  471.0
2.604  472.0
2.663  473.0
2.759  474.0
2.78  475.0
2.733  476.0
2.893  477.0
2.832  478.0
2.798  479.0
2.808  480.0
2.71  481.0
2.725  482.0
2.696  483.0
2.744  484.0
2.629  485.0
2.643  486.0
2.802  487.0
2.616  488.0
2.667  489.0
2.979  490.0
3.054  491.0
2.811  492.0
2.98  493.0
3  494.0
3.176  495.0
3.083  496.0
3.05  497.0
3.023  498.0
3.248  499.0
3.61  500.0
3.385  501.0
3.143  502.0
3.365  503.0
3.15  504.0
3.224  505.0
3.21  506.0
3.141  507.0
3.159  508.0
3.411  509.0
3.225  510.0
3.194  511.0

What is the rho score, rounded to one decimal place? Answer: 5.7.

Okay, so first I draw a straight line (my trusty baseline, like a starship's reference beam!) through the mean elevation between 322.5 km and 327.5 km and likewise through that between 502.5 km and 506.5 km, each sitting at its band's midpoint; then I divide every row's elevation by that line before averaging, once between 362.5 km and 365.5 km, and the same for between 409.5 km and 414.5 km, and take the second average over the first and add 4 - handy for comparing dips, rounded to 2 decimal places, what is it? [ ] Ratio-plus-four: 5.13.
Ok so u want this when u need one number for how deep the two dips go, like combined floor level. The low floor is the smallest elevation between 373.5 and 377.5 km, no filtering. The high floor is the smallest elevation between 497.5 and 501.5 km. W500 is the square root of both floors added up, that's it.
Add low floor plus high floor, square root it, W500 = 2.55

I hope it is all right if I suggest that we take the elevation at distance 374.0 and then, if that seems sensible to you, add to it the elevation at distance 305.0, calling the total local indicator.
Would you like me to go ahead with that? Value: 5.5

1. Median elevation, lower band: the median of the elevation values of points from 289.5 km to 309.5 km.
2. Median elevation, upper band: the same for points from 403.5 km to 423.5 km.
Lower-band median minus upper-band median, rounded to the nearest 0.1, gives -1.5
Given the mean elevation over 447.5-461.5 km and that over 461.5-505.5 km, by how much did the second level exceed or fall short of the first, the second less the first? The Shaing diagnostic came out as -0.2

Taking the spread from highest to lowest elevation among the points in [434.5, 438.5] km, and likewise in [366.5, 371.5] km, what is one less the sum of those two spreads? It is 0.24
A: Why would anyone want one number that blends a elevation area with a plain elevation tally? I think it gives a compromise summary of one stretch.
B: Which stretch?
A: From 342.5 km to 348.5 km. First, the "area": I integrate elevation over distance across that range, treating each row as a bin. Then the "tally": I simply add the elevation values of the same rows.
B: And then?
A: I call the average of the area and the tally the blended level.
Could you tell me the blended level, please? 18.7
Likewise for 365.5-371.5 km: 21.8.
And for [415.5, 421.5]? 21.2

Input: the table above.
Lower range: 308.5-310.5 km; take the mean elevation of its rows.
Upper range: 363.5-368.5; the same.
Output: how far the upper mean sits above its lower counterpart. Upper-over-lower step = 1.1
